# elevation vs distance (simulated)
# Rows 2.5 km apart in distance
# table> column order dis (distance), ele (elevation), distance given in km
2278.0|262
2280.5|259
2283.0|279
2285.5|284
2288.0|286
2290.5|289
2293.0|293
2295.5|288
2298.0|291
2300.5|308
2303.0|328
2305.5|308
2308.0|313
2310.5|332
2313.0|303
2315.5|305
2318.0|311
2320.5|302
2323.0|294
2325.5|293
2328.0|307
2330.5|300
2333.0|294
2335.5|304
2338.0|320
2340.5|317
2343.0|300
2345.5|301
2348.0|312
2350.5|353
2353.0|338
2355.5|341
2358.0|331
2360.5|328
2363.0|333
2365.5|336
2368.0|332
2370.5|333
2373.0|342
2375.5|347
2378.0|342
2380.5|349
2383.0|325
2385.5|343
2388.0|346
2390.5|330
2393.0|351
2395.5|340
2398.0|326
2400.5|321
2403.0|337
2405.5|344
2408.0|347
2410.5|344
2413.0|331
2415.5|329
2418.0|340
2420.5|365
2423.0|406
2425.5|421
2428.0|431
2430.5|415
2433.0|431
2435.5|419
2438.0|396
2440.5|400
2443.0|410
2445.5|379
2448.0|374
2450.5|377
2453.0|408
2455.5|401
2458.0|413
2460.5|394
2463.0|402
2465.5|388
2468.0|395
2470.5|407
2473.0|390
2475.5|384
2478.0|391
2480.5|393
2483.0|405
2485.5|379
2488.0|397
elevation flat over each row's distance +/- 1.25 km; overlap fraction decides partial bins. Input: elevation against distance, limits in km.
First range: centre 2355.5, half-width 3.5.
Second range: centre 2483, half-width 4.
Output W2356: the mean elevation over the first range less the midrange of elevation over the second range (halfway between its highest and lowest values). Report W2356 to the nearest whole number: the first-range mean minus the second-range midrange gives -55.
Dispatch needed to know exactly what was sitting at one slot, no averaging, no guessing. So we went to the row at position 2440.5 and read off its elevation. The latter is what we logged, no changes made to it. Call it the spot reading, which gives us 400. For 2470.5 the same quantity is 407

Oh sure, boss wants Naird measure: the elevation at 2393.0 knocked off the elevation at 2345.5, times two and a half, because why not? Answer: -125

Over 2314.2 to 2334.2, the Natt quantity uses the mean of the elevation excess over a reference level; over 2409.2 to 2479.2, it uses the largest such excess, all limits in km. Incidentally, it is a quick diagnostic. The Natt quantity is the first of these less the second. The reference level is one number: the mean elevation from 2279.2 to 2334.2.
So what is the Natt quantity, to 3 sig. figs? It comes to -130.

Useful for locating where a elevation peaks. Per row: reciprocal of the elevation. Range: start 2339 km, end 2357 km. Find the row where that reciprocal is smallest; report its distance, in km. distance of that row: 2350.5 km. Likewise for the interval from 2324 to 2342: 2338.0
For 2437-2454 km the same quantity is 2443.0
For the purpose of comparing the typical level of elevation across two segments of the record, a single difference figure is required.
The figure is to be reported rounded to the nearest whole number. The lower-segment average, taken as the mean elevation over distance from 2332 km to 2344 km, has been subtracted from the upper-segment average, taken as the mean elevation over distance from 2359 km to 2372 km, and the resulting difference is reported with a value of 25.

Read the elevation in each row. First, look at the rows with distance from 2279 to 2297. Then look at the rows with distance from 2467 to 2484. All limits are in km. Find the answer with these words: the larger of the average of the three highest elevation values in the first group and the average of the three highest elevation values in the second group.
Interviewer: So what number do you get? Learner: 402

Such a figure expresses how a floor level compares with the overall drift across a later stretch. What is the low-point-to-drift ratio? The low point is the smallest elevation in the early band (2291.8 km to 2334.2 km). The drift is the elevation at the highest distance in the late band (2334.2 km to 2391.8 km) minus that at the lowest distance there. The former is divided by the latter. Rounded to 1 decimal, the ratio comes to 11.1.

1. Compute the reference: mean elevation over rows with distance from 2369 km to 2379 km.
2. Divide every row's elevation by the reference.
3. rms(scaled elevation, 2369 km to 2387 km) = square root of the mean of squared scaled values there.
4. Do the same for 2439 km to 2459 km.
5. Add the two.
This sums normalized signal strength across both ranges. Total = 2.16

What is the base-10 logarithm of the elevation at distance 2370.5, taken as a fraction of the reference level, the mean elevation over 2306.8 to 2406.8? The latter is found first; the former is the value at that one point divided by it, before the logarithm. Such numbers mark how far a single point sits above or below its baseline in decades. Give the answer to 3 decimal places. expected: 0.011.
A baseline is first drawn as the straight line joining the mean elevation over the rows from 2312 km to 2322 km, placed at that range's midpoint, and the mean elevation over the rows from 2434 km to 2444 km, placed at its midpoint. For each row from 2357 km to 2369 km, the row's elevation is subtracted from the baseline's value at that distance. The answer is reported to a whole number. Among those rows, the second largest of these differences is 13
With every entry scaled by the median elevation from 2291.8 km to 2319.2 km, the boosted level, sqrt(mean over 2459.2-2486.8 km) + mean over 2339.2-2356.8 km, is 2.18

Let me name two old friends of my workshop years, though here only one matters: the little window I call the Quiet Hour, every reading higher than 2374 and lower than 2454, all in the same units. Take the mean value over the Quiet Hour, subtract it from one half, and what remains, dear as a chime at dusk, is -366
